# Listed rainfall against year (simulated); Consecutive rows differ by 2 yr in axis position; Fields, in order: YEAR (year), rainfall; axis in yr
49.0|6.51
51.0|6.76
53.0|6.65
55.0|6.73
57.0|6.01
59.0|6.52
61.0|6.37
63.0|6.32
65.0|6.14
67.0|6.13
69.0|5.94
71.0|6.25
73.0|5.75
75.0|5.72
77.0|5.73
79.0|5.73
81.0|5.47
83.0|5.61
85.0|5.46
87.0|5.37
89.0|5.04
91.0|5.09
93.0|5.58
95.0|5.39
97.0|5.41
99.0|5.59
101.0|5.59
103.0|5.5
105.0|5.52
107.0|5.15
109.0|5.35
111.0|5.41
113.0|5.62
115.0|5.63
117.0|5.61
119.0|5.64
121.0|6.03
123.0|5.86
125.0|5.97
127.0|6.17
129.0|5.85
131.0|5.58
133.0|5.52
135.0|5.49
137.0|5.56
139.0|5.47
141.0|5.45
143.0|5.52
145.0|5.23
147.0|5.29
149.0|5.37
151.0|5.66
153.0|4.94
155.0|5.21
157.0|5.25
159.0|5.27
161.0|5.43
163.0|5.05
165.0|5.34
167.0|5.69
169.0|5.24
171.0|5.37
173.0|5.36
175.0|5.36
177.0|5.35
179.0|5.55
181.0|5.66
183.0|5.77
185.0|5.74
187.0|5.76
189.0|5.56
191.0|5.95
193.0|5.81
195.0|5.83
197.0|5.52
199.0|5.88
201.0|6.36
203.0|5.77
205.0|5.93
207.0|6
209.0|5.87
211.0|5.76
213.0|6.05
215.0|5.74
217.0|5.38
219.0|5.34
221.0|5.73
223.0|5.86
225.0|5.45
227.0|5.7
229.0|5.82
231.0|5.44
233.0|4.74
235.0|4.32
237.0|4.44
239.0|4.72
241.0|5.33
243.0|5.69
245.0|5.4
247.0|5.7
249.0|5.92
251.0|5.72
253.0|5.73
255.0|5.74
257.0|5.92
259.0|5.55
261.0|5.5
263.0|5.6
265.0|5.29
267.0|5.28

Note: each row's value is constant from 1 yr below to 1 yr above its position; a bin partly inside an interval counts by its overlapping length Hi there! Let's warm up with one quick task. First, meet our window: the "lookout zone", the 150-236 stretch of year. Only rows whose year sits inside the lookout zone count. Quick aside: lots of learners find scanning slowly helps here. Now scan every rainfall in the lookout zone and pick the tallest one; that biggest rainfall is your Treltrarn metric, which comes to 6.36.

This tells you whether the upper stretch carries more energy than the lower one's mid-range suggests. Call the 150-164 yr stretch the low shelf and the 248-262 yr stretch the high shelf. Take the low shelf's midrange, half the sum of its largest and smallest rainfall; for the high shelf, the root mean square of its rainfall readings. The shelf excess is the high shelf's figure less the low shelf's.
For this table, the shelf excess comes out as 0.43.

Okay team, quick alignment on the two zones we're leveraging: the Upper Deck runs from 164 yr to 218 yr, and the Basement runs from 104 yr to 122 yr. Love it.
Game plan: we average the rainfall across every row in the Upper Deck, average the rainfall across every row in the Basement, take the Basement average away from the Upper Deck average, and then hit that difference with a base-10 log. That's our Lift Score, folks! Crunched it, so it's -0.86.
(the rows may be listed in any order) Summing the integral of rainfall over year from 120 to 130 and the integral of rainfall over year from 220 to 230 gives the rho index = 117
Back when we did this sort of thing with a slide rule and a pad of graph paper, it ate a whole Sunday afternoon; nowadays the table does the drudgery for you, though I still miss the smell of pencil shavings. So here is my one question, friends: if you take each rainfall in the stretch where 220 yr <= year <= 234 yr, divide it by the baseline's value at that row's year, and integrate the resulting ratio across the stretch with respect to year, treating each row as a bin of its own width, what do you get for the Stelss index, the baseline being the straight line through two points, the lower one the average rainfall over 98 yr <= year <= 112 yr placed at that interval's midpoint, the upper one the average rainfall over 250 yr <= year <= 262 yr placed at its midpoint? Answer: 14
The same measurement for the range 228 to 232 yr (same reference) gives 4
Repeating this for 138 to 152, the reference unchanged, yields 14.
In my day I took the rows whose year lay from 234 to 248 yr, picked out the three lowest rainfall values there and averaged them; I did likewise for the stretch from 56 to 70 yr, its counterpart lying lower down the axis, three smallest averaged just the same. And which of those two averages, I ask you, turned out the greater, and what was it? 6.0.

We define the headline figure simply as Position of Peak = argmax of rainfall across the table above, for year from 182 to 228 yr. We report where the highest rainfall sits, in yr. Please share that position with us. 201.0 yr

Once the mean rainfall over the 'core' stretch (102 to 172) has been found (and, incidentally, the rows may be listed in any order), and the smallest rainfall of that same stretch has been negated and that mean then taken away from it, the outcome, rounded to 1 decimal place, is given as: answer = -10.4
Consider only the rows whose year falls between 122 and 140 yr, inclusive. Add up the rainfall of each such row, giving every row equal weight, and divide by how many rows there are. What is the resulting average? 5.72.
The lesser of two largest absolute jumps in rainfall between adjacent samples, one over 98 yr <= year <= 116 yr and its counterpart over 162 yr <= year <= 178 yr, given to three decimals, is 0.370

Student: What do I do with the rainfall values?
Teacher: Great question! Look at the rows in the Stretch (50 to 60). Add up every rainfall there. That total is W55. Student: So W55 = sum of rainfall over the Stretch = 32.7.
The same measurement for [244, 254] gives 28.5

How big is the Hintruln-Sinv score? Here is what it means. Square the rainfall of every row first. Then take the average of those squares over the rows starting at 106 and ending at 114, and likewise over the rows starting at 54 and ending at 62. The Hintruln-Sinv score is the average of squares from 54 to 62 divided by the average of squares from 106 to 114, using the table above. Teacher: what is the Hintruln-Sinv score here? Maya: 1.42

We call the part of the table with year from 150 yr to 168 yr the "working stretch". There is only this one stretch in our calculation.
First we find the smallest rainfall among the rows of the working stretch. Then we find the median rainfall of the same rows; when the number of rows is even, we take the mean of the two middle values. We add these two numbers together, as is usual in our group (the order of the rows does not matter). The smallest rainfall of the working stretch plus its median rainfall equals 10.2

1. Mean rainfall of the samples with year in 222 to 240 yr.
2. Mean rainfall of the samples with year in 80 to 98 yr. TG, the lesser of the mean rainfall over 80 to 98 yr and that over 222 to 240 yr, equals 5.17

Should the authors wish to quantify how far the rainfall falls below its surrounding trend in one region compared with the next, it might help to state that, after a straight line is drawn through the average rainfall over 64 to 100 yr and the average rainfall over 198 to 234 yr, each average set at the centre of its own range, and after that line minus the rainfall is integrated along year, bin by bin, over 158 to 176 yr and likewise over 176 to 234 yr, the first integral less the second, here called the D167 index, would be 5.8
